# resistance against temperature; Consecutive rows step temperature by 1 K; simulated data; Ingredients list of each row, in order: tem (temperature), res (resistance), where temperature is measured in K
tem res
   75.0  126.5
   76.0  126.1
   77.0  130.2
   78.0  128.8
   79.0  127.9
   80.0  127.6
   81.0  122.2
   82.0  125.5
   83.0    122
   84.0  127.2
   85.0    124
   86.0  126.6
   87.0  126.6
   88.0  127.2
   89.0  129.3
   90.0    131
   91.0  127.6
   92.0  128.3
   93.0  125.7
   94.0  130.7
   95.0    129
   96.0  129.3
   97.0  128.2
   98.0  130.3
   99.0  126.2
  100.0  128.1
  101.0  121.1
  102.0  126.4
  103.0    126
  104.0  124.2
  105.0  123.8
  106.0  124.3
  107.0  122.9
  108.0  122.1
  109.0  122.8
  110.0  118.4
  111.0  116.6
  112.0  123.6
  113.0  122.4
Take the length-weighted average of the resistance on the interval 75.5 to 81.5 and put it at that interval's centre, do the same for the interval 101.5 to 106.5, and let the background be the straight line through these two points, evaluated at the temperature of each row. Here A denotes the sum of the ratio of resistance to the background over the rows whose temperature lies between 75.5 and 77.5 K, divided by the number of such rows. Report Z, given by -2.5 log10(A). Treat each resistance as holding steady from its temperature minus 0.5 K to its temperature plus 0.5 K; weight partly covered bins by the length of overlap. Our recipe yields -0.007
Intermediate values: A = 1.01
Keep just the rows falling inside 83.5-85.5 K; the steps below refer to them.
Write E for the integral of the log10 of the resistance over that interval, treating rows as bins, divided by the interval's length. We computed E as 2.10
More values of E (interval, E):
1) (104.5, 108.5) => 2.09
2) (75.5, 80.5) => 2.11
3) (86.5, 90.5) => 2.11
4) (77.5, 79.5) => 2.11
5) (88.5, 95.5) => 2.11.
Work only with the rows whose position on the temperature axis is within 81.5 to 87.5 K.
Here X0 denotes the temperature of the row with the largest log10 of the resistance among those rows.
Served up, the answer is 84.0 K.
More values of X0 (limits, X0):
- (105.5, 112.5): 106.0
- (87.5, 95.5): 90.0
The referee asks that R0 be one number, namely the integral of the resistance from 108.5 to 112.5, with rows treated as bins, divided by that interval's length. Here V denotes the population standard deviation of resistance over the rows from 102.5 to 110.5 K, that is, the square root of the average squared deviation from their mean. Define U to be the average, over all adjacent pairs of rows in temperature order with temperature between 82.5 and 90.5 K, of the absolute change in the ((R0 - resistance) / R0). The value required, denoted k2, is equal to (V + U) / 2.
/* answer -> 1.1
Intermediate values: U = 0.0183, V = 2.1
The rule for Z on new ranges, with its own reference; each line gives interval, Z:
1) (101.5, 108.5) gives 0.005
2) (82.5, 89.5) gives 0.003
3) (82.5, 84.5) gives 0.018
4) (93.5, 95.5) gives -0.035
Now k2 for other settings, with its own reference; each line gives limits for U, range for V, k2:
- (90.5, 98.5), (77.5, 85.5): 1.2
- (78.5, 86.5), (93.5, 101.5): 1.5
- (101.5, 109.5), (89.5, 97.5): 0.8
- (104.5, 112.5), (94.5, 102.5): 1.4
